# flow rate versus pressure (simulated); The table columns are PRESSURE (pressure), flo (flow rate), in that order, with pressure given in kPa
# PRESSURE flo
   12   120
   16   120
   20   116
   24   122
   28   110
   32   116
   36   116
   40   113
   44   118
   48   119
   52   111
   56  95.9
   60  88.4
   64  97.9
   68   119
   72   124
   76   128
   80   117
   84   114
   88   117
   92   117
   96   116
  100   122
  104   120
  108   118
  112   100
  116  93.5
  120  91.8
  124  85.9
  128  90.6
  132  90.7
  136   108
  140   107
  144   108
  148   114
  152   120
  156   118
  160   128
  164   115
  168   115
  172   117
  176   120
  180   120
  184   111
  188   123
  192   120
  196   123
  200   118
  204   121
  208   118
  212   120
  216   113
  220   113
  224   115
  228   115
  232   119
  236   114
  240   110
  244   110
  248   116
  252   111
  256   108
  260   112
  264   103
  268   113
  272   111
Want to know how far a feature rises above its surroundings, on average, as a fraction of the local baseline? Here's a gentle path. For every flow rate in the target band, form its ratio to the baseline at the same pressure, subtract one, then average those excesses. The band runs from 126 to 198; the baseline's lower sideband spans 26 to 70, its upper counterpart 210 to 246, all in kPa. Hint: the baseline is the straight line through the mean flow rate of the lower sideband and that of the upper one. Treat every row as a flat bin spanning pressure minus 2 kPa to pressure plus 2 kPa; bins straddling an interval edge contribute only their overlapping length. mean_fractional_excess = 0.01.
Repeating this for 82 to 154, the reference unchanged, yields -0.04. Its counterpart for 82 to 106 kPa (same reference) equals 0.06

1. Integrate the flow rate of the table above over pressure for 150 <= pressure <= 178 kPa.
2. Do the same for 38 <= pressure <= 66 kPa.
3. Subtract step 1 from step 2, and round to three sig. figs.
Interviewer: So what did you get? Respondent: -359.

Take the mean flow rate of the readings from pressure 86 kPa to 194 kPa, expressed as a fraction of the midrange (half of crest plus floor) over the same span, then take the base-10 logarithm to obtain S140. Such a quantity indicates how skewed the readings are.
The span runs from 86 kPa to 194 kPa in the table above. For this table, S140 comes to 0.0175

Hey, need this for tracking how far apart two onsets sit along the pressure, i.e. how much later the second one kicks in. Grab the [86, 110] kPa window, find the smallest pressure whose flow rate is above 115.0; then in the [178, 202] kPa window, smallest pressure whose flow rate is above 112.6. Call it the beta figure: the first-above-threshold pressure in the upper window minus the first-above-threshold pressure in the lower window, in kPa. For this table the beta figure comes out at 92 kPa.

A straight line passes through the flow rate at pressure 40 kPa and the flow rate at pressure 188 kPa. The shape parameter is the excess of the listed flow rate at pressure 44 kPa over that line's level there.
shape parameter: 5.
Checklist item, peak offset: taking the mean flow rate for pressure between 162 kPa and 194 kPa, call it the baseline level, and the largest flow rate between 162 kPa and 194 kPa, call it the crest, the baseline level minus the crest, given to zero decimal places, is -5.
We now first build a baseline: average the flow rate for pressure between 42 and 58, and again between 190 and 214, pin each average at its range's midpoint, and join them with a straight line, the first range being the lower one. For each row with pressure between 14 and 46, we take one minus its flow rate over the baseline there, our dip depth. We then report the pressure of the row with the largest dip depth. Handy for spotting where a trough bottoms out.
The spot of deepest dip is 28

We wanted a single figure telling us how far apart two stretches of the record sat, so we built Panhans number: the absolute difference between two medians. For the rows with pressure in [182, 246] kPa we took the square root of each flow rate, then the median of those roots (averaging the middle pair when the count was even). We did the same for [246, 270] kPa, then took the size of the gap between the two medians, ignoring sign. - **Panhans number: 0.23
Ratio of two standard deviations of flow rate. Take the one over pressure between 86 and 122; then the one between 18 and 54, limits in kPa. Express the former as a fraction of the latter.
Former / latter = 3.1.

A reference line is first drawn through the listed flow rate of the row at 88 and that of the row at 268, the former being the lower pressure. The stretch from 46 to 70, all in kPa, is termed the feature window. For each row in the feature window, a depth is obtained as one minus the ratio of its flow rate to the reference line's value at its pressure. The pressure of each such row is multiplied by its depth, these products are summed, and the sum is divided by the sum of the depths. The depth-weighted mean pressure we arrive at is 59.2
